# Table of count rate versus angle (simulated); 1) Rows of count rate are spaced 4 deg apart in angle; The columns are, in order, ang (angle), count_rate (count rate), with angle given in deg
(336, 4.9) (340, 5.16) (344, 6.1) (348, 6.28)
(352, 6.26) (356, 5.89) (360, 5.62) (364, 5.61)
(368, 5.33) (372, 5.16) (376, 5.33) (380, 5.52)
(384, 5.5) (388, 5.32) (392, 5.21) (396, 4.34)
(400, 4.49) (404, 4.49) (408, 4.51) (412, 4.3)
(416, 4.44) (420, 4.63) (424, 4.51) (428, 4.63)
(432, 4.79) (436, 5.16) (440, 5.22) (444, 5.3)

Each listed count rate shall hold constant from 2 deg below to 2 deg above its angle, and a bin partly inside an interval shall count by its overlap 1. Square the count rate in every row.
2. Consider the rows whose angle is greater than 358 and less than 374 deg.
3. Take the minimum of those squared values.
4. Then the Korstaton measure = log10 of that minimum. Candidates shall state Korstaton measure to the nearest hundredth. 1.43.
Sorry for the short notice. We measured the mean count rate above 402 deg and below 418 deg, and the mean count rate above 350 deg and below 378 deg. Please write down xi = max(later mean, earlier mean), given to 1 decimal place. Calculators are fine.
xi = 5.6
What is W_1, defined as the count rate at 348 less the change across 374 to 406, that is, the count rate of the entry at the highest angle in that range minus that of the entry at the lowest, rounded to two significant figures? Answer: 7.1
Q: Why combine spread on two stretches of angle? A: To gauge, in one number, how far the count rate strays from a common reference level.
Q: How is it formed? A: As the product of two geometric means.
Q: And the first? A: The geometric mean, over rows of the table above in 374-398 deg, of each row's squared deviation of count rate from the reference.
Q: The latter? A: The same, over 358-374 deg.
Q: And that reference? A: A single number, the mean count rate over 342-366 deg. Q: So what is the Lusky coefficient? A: 0.11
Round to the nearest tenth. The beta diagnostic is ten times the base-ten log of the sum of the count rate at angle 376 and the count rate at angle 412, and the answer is 9.8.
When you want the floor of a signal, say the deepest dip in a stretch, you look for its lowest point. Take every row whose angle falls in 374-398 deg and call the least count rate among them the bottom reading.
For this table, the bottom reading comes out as 4.34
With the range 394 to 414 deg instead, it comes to 4.3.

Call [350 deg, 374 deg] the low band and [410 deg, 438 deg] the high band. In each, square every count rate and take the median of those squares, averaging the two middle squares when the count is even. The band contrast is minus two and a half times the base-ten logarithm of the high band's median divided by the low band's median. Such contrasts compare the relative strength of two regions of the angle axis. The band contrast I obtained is 0.4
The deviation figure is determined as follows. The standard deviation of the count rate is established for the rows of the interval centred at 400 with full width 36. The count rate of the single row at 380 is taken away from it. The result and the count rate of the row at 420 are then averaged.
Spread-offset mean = -0.2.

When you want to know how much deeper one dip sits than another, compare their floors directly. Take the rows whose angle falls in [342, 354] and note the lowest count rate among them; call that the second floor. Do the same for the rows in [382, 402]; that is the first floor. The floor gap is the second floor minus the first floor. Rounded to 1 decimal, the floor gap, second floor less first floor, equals 1.8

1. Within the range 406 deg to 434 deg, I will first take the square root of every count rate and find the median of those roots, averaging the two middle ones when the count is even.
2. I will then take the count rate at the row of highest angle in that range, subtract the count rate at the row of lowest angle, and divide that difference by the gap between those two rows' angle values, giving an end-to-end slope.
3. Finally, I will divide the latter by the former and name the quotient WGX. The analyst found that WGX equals 0.005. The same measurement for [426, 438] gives 0.030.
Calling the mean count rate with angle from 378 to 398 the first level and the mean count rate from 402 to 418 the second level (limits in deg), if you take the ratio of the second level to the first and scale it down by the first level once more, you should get 0.165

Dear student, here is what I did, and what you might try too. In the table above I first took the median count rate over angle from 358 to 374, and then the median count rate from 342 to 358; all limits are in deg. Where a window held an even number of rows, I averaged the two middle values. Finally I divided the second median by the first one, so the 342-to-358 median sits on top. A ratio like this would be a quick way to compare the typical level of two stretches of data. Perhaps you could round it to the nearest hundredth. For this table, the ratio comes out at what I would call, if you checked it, 1.13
